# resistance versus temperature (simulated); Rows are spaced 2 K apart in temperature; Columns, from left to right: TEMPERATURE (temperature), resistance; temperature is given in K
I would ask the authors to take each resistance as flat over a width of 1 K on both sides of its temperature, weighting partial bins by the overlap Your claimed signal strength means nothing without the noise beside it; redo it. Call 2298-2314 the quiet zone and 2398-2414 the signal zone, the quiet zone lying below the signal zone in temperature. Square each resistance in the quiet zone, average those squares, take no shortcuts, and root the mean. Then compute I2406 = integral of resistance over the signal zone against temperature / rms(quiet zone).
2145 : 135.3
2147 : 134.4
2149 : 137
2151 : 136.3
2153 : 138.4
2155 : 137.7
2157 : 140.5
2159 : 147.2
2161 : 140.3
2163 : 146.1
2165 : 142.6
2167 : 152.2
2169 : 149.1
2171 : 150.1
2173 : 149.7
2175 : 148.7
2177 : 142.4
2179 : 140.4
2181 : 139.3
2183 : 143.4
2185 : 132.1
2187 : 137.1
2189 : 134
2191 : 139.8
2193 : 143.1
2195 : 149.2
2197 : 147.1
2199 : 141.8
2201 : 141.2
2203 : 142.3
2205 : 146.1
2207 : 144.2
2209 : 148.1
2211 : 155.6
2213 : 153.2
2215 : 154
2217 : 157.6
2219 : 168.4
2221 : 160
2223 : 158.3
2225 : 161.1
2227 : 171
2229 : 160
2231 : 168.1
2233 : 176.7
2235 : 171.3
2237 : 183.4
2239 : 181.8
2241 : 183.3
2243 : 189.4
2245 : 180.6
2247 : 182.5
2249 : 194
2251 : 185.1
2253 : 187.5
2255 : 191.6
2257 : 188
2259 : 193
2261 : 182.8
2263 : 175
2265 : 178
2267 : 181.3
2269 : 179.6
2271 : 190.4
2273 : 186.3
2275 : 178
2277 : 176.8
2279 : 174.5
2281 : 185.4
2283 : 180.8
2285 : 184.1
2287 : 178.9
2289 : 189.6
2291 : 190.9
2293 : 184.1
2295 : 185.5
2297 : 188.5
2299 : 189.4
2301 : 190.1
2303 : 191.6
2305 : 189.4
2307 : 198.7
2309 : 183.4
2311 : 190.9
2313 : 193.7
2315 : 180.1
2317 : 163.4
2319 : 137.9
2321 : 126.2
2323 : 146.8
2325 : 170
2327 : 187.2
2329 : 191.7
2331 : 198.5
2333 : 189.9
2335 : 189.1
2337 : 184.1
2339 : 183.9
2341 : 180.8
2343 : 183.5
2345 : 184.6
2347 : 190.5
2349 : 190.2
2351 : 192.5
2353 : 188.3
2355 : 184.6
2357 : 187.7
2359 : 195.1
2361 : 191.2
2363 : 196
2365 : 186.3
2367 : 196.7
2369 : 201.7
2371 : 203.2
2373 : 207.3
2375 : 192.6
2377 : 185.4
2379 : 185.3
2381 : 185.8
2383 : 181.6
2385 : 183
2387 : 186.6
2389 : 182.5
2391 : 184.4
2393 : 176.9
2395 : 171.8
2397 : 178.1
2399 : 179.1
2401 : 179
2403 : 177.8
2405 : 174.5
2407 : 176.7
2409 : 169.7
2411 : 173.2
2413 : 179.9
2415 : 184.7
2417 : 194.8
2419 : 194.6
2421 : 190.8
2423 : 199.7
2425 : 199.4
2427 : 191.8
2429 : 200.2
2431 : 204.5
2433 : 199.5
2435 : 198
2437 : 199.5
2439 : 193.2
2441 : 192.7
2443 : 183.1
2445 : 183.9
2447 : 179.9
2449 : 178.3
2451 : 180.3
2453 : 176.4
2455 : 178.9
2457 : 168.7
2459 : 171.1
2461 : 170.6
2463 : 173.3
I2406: 14.8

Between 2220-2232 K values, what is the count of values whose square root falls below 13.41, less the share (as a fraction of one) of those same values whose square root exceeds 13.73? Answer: 6.0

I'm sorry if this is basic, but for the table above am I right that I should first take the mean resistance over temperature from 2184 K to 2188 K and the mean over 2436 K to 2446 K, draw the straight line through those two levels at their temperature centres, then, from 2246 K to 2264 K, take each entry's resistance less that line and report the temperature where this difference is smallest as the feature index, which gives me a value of 2263 K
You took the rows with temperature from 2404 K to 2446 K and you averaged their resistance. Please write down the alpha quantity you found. 190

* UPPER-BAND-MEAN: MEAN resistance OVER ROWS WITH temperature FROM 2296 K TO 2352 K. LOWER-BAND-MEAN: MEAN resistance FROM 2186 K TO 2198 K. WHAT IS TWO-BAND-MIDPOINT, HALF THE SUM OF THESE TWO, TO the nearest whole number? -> 162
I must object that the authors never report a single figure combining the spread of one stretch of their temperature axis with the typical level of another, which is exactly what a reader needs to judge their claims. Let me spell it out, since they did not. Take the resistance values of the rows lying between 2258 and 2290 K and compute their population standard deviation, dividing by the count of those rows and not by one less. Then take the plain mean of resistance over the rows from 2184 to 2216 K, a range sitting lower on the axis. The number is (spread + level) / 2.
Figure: 75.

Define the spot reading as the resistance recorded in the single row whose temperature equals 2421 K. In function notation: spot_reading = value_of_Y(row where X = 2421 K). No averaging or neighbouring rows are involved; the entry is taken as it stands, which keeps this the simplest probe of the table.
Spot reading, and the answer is 190.8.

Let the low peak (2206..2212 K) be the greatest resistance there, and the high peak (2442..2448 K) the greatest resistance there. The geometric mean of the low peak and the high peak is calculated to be 169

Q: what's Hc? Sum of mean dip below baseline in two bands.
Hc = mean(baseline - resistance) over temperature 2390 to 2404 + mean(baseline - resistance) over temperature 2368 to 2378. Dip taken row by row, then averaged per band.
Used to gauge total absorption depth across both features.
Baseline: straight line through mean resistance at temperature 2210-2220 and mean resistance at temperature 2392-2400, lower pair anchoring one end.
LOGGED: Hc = -26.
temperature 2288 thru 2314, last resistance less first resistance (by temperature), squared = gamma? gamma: 17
